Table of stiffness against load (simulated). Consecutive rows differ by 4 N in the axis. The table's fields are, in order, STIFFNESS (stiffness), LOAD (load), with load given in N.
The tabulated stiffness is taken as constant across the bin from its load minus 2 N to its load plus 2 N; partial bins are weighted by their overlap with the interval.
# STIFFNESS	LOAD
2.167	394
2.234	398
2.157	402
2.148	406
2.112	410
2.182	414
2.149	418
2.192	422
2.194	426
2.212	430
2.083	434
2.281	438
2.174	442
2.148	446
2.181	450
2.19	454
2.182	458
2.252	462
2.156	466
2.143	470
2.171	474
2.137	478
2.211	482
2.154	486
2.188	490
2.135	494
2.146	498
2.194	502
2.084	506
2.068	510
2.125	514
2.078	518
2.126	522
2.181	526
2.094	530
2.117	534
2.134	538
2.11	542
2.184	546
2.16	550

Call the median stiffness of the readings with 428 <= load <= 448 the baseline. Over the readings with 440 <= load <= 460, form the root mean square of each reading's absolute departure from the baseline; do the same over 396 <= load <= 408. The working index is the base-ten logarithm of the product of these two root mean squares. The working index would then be -3.2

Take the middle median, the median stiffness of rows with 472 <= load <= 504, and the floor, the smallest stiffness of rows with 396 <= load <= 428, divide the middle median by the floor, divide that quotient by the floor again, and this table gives 0.485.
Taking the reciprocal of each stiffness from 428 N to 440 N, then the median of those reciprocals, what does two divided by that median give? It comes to 4.42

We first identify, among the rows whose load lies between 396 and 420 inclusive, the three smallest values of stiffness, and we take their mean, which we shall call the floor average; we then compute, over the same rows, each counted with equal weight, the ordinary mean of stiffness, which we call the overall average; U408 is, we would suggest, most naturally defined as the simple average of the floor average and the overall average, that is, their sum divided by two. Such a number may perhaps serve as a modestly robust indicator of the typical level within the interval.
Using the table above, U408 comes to 2.15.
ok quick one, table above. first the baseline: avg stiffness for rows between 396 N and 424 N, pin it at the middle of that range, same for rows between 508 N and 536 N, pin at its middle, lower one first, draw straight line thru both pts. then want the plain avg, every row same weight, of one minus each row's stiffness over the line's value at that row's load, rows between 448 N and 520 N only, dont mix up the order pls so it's -0.0112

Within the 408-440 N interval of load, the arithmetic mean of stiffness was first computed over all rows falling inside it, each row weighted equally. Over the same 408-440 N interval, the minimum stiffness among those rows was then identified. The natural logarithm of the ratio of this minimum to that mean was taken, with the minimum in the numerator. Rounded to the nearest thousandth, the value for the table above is -0.044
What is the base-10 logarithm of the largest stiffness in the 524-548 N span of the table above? 0.339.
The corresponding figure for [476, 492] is 0.345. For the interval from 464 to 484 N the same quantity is 0.345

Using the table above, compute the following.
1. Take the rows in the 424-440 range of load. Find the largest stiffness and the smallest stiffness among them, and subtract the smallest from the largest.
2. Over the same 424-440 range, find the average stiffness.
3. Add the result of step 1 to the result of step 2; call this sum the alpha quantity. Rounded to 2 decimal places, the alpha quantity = 2.39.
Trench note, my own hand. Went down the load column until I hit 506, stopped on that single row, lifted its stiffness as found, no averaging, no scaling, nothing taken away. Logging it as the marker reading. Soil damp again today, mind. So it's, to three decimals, 2.084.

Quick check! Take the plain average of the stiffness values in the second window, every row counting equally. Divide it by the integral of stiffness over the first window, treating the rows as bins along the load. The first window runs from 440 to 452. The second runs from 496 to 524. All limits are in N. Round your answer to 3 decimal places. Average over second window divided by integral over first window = 0.081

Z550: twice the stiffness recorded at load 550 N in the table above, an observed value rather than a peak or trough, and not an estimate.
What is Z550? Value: 4.32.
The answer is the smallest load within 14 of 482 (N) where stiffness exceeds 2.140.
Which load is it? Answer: 470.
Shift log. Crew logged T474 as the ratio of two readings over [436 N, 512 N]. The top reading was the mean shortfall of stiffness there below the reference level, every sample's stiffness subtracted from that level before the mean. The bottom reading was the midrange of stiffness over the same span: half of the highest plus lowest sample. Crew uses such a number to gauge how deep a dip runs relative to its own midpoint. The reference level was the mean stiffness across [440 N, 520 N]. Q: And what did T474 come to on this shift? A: -0.006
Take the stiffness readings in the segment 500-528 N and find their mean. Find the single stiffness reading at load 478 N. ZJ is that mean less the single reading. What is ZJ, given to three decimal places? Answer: -0.015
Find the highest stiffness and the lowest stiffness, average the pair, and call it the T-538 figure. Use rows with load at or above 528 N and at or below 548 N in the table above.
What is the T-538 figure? 2.14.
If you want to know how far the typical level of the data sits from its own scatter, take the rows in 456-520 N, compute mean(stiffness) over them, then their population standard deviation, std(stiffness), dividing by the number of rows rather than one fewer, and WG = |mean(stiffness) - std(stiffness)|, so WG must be 2.10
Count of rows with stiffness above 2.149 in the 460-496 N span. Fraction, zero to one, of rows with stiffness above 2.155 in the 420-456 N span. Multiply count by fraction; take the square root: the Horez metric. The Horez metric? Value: 2.2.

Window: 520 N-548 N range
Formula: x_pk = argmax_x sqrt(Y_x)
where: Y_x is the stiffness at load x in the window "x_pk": 546 N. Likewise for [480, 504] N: 482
